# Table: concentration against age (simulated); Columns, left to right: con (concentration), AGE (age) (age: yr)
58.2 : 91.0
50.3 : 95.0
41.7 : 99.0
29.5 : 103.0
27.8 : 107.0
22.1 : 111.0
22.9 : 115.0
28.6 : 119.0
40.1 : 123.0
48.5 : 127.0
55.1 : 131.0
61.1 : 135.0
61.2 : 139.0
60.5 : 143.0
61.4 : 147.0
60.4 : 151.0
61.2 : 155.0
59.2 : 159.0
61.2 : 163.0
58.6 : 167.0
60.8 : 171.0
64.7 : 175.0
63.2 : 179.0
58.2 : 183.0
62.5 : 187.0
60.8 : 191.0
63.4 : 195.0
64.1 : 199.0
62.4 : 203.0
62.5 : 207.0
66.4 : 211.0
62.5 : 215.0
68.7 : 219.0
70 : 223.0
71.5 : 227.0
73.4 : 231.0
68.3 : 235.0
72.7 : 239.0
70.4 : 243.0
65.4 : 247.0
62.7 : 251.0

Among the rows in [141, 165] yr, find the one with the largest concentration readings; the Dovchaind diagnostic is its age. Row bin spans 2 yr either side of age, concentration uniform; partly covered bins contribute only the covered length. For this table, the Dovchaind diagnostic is 147.0 yr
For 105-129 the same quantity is 127.0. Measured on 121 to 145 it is 139.0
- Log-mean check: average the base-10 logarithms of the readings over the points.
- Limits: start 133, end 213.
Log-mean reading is 1.79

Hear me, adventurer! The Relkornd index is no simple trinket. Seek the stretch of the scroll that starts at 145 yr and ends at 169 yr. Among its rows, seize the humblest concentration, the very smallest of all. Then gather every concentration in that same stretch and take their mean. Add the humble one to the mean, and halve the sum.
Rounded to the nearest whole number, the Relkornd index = 59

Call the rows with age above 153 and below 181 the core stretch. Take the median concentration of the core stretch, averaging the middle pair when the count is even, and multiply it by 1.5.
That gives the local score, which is 92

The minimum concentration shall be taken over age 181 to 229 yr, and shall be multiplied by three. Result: 175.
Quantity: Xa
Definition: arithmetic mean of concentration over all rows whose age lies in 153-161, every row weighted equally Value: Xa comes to 60.2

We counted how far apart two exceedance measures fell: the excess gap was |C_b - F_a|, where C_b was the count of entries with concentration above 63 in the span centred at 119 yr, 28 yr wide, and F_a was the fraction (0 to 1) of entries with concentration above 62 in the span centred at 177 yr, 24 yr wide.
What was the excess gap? 0.50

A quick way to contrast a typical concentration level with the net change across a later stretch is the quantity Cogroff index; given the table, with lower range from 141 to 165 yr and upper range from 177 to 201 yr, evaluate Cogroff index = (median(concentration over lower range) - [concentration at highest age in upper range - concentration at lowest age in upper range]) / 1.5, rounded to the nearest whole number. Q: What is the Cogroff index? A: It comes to 40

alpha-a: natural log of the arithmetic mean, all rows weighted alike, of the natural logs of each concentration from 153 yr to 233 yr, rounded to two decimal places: 1.42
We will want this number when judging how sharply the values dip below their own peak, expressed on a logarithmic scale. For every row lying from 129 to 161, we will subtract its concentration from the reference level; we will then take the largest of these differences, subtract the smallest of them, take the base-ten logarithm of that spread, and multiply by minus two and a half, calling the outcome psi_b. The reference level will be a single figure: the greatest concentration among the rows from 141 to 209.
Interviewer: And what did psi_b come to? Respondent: -2.0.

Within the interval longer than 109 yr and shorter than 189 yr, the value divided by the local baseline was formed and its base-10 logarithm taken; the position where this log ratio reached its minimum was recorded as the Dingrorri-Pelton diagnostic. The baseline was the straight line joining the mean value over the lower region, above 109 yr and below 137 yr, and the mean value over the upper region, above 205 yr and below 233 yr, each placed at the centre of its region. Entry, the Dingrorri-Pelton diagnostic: 111.0 yr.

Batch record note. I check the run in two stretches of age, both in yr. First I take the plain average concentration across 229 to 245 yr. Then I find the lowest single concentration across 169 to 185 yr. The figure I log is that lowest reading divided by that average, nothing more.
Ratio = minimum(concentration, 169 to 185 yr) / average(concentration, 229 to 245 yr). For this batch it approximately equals 0.82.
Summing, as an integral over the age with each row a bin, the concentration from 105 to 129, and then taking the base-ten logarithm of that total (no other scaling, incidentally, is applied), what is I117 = 2.88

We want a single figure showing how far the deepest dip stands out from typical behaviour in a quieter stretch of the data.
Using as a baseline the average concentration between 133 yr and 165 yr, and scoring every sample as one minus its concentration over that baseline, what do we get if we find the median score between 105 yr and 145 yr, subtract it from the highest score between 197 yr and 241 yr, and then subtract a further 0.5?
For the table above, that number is -0.80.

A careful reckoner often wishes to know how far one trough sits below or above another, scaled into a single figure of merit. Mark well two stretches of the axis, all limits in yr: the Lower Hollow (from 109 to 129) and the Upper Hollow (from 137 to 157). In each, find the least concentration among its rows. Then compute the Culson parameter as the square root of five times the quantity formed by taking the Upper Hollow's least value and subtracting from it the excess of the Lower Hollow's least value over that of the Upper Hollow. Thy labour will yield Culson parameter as 22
